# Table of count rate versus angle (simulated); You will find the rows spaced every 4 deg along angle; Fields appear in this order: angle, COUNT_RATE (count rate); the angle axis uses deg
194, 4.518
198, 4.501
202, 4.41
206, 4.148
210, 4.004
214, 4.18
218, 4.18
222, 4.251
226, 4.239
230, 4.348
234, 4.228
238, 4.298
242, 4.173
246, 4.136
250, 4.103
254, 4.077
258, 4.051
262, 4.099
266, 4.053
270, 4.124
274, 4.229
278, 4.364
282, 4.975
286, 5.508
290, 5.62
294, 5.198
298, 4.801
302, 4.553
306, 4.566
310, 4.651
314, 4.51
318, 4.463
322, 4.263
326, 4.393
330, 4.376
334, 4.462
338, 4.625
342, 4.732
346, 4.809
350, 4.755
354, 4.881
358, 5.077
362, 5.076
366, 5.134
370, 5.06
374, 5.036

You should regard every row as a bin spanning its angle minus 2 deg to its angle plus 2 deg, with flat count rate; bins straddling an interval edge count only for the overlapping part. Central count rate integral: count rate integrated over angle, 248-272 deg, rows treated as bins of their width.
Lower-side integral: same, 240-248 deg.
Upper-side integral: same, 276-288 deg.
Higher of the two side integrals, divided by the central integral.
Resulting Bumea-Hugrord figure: 0.6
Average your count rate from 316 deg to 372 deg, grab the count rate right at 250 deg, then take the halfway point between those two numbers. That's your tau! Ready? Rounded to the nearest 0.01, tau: 4.41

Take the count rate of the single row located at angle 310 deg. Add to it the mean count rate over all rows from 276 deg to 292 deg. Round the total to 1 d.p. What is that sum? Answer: 9.8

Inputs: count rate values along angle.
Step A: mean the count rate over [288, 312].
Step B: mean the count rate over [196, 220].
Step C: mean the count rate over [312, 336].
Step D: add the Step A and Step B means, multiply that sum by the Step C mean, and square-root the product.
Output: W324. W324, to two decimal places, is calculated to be 6.35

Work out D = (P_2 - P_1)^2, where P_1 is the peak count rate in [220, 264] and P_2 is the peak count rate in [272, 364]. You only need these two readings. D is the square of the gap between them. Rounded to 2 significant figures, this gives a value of 1.6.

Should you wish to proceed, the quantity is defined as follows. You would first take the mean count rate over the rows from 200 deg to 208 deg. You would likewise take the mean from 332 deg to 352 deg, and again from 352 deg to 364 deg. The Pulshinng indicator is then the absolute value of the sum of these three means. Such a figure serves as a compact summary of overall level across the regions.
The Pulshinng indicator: 14.0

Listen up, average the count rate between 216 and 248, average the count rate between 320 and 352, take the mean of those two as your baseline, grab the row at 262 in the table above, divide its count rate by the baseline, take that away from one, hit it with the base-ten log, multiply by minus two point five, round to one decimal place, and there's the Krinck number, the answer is 2.9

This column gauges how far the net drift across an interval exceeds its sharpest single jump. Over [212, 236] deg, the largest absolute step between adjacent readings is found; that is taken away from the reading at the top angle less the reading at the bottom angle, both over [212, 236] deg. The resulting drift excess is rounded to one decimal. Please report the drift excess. -0.1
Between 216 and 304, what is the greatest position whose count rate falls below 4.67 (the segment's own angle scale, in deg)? 302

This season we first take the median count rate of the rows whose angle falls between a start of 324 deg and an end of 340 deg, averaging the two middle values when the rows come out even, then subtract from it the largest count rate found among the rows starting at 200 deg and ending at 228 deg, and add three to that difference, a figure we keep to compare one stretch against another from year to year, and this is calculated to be 3.0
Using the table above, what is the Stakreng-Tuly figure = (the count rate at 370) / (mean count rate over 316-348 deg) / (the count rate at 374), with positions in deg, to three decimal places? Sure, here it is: 0.223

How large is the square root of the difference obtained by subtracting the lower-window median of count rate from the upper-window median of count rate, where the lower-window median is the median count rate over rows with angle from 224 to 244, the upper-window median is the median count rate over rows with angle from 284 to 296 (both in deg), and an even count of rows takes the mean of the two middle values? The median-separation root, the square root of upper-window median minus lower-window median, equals 1.13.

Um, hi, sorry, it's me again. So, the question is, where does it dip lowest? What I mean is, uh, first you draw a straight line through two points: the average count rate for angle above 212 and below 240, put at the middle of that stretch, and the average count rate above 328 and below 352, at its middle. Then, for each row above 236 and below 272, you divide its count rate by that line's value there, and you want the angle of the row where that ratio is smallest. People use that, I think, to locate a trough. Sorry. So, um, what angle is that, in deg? 266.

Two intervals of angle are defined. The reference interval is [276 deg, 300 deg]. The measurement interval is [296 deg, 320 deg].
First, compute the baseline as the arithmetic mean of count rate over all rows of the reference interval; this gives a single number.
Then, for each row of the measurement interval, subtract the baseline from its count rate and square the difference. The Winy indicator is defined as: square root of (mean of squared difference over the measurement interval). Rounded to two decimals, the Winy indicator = 0.50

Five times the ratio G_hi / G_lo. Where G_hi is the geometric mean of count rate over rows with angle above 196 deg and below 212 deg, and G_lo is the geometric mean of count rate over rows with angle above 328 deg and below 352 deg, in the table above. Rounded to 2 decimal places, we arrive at 4.61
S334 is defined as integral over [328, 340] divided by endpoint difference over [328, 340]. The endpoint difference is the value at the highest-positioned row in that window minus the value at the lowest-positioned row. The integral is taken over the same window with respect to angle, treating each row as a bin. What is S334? 216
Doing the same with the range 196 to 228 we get -518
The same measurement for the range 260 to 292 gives 97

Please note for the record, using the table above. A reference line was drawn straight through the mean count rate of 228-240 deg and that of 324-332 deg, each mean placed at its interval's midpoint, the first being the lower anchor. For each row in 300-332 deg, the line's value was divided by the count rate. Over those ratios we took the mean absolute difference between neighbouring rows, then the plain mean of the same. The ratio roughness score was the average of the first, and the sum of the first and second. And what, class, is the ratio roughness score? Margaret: 0.509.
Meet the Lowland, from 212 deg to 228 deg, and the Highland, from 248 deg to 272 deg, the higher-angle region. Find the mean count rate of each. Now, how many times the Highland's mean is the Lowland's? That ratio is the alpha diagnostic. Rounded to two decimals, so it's 1.03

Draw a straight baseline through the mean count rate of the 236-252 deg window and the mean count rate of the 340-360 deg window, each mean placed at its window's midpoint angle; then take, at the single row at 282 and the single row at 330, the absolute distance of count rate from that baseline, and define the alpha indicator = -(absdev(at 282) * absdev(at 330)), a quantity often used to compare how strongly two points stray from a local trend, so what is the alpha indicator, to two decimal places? -0.19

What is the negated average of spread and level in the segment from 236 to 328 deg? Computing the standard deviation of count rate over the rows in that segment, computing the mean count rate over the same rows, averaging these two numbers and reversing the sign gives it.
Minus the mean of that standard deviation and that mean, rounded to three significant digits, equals -2.47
